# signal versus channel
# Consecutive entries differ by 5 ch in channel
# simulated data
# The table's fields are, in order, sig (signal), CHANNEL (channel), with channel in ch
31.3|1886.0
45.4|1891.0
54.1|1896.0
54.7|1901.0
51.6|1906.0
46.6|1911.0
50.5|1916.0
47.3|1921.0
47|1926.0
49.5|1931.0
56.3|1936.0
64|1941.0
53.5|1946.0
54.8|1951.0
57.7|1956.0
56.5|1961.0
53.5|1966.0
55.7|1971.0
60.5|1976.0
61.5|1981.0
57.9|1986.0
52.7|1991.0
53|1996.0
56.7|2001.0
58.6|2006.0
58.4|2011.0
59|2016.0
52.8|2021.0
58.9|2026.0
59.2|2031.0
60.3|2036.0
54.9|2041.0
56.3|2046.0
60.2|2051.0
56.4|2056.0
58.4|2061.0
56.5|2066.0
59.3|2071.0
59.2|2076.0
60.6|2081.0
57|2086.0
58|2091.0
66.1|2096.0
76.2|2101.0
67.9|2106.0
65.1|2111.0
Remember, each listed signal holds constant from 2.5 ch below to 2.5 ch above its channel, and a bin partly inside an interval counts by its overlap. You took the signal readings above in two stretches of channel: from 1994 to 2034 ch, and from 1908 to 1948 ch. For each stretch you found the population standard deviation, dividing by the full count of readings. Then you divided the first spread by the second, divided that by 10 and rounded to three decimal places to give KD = 0.045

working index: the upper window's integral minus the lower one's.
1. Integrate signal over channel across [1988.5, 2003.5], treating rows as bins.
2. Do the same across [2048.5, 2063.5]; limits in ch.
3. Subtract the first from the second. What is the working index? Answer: 63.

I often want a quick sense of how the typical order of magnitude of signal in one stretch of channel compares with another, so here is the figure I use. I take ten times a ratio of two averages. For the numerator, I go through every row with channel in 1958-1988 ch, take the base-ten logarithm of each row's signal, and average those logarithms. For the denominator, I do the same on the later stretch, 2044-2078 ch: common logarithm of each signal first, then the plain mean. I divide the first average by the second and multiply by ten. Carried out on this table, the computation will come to 9.98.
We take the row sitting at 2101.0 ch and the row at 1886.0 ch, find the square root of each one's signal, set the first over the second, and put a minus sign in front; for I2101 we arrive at -1.56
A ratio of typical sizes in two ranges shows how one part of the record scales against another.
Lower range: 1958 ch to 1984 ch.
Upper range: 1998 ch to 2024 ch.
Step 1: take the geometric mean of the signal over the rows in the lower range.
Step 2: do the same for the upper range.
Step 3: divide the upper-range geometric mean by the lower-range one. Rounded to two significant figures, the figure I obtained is 0.99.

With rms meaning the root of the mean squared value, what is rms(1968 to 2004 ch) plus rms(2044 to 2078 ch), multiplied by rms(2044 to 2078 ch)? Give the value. 6678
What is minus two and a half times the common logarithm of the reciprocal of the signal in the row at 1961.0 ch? 4.38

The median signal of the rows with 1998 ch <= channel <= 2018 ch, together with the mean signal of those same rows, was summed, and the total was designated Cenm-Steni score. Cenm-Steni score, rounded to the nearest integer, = 117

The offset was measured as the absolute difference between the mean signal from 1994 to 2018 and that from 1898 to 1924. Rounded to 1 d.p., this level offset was 7.0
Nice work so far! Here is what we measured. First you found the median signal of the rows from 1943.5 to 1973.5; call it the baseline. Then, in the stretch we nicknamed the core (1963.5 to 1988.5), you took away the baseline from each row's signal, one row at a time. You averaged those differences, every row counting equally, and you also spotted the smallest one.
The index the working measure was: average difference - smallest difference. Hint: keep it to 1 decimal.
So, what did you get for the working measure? 4.3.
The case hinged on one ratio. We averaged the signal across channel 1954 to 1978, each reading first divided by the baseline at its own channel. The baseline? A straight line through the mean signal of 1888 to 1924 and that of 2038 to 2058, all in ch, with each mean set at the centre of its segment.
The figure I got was 1.07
